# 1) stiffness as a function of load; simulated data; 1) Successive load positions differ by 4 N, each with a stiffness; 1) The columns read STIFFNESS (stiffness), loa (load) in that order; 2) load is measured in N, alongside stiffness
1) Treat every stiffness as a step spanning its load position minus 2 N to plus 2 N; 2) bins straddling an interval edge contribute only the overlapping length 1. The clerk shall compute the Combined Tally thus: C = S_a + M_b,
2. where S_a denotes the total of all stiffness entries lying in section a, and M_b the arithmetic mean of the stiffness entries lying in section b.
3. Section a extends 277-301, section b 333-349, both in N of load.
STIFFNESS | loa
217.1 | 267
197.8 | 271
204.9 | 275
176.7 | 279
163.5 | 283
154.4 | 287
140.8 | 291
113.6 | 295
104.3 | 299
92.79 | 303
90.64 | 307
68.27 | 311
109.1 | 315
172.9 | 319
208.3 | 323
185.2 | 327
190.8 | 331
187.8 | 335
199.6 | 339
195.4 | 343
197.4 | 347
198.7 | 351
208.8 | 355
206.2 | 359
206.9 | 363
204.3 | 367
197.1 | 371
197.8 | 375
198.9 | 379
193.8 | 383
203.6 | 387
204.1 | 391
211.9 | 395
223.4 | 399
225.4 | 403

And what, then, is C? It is 1048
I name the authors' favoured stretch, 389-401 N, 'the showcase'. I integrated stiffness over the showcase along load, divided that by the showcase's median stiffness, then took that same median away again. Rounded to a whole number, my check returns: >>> -200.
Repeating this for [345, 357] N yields -187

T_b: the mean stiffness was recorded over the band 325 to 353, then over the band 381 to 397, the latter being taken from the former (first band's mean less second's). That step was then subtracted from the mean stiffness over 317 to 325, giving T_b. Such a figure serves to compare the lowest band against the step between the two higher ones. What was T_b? 200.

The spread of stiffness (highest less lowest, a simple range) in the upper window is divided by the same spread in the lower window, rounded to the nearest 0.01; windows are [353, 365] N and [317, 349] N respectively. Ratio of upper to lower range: 0.07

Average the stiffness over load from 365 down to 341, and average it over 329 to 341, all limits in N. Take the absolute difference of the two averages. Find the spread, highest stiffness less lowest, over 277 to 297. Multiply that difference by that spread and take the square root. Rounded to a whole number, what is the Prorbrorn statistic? 24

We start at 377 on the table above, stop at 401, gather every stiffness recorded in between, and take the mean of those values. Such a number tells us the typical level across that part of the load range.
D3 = 206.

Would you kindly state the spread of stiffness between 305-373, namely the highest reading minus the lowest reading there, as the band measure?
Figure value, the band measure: 141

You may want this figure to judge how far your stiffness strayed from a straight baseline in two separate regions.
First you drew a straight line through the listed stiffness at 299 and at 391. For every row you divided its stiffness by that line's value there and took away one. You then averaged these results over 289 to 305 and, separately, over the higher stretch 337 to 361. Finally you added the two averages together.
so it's 0.4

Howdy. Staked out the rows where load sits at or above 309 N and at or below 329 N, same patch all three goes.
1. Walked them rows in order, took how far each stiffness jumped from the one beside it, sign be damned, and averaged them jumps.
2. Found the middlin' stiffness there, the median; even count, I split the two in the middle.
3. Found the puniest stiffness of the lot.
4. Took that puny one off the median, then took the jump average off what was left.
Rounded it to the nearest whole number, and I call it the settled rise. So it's 64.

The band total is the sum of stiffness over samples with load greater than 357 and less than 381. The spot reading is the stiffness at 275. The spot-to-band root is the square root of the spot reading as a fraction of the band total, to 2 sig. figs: 0.41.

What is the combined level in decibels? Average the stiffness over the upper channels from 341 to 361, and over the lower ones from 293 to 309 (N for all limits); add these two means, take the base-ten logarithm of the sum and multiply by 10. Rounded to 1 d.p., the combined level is 24.8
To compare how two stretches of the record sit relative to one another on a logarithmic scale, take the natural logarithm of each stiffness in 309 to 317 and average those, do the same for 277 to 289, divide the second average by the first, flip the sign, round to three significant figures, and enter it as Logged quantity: -1.14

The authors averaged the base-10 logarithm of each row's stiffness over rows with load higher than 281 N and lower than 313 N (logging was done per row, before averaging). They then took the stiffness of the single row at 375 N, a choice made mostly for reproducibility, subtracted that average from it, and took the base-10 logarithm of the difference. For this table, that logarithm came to 2.29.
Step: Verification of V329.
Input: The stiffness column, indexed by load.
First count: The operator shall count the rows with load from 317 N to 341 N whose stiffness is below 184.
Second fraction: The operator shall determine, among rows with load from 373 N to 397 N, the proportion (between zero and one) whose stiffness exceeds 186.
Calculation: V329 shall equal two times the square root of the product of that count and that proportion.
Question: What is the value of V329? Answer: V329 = 2.0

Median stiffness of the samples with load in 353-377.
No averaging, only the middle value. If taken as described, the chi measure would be 205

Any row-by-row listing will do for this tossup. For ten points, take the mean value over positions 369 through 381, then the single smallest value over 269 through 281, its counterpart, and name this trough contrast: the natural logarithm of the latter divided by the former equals -0.11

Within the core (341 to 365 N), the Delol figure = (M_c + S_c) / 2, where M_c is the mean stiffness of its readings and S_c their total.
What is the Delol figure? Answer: 708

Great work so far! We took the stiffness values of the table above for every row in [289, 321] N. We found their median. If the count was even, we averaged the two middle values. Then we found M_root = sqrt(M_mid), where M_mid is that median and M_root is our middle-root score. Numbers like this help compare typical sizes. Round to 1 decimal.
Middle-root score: 10.3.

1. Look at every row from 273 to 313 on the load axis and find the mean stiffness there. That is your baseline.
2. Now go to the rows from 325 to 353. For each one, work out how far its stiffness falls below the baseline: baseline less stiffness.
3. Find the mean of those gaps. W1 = -63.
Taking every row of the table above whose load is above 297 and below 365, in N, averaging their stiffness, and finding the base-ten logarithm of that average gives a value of 2.22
